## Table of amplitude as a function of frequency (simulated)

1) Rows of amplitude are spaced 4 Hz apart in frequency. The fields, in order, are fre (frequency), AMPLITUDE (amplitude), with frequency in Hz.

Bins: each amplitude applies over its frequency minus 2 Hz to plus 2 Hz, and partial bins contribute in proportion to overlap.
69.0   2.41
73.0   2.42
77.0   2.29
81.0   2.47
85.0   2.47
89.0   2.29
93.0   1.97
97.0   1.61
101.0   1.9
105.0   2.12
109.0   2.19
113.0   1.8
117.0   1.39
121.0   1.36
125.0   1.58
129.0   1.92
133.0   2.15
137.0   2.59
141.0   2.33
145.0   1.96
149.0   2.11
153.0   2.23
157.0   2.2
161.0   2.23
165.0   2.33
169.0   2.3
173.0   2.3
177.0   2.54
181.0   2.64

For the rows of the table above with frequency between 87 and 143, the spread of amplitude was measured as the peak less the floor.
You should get 1.2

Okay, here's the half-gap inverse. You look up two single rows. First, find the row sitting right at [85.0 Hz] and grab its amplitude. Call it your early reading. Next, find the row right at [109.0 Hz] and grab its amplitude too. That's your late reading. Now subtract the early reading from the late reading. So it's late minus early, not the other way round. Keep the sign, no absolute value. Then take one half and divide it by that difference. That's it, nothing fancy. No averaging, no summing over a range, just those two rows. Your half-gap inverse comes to -1.8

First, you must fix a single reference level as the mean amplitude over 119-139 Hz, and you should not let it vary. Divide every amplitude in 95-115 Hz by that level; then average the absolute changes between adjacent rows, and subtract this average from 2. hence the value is 1.874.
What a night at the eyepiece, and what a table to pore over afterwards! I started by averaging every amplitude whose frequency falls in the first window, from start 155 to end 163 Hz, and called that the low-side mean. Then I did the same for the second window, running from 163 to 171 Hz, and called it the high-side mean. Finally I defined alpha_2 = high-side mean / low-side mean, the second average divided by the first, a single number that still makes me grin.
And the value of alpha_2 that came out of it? 1.05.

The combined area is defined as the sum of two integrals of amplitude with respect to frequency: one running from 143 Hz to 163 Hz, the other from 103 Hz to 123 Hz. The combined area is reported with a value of 78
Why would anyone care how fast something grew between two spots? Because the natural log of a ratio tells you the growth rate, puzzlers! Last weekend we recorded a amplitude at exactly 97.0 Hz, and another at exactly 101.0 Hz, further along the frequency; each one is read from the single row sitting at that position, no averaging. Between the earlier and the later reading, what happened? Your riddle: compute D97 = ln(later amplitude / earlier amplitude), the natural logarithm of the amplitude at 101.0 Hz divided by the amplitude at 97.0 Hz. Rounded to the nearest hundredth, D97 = 0.17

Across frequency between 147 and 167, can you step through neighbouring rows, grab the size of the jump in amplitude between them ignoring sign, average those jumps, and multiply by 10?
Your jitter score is 0.70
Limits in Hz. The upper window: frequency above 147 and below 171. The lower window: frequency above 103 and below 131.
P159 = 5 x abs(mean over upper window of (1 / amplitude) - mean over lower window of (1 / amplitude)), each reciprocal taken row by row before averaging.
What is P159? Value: 0.68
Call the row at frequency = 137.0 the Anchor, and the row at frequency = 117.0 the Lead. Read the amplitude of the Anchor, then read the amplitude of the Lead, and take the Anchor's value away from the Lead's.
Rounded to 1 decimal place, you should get -1.2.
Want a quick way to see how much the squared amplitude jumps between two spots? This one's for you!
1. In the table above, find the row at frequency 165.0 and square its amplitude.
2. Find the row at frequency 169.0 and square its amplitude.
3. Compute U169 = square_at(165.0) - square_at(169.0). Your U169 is 0.1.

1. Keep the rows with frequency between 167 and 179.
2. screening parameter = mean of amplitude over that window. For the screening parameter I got 2.38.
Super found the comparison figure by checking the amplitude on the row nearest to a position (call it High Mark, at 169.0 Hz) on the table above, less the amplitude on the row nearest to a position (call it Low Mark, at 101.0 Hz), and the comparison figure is 0.40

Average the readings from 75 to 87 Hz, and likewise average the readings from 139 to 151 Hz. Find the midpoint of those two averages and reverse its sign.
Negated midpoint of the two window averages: -2.3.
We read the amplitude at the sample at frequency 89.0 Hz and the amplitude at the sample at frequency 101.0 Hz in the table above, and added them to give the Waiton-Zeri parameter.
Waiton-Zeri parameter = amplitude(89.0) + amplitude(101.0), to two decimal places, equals 4.19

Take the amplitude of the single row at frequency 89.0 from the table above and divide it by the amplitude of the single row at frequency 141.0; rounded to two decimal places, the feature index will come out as 0.98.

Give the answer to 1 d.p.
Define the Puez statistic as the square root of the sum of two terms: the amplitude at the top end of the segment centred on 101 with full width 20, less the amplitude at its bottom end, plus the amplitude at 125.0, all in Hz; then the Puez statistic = 1.3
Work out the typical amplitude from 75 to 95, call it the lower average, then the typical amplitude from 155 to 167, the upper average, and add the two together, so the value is 4.55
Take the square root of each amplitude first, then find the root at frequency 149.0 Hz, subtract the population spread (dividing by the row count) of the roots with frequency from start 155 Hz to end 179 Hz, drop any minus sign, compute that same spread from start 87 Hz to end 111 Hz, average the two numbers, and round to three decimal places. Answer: 0.749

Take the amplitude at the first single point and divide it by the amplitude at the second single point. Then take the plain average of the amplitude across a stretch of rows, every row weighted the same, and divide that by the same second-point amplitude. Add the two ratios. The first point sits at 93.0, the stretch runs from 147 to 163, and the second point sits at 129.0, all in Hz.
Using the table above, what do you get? 2.17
